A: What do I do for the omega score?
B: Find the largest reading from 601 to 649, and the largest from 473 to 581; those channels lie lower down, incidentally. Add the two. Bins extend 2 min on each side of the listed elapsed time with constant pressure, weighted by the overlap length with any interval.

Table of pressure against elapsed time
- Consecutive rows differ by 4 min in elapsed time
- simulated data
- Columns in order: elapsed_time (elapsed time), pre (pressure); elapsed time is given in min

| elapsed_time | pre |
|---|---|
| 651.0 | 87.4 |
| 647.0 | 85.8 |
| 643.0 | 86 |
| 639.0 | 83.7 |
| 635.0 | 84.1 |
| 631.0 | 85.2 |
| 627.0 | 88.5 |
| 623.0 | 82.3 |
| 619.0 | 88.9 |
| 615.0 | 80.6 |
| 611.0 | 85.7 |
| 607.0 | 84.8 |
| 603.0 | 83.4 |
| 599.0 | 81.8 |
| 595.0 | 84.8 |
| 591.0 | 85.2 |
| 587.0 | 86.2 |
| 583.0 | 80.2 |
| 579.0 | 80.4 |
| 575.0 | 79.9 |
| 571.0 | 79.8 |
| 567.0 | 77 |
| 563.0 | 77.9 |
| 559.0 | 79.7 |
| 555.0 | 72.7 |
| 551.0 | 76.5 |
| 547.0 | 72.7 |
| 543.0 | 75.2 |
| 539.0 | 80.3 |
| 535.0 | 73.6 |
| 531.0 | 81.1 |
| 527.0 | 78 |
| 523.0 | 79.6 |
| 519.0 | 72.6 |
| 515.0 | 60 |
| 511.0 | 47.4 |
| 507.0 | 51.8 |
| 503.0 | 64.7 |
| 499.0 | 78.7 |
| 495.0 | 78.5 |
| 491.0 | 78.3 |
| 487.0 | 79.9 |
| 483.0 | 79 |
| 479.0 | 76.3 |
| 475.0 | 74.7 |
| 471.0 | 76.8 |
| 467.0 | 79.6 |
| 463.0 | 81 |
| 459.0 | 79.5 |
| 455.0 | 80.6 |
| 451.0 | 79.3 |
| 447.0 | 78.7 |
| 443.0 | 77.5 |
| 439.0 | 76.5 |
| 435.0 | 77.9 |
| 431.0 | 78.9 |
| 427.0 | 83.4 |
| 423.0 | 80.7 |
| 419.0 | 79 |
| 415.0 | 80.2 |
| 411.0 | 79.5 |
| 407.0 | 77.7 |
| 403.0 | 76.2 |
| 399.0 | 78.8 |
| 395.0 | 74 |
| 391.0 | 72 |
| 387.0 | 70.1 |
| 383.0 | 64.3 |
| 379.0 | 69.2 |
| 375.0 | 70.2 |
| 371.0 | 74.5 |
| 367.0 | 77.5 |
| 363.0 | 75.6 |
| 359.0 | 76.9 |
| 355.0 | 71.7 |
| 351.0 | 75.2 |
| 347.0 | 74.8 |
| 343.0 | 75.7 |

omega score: 170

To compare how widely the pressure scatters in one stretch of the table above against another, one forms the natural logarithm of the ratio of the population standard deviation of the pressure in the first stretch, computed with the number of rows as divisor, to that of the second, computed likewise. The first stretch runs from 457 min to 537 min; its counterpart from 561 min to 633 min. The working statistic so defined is 1.0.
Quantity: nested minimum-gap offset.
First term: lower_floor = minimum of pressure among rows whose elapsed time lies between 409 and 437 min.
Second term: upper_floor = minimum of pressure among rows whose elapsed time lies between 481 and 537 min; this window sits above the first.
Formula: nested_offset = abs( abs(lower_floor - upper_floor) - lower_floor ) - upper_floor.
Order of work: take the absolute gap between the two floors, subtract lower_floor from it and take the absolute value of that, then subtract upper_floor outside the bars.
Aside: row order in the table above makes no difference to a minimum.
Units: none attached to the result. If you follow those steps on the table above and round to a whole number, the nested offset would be 0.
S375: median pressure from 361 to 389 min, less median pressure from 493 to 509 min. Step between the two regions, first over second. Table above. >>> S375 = -1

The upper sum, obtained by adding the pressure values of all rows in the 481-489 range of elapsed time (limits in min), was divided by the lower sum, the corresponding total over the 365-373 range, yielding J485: 1.05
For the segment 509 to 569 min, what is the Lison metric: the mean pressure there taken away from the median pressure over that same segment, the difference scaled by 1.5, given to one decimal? 4.3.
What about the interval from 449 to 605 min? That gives 3.7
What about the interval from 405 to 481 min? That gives 0.3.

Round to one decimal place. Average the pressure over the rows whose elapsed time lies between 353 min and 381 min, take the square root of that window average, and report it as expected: 8.6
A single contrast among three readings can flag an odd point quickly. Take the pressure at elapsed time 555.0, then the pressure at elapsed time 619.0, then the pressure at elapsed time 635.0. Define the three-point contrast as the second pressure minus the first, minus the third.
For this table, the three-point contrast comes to -68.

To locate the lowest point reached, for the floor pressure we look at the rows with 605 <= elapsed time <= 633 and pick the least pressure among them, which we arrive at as 80.6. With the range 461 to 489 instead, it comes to 74.7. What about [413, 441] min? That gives 76.5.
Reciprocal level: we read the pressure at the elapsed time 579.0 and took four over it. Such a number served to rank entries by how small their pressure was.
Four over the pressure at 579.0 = 0.050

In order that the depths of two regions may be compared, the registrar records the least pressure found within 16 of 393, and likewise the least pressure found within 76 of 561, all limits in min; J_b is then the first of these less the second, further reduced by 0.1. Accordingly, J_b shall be 17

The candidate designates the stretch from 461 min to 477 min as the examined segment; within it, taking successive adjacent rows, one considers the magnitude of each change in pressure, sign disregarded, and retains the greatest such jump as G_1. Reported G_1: 2.8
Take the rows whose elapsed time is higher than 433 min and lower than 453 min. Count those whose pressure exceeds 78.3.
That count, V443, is 2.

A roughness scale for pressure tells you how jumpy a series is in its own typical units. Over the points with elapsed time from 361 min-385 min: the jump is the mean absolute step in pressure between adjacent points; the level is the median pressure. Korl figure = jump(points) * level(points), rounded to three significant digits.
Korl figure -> 218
